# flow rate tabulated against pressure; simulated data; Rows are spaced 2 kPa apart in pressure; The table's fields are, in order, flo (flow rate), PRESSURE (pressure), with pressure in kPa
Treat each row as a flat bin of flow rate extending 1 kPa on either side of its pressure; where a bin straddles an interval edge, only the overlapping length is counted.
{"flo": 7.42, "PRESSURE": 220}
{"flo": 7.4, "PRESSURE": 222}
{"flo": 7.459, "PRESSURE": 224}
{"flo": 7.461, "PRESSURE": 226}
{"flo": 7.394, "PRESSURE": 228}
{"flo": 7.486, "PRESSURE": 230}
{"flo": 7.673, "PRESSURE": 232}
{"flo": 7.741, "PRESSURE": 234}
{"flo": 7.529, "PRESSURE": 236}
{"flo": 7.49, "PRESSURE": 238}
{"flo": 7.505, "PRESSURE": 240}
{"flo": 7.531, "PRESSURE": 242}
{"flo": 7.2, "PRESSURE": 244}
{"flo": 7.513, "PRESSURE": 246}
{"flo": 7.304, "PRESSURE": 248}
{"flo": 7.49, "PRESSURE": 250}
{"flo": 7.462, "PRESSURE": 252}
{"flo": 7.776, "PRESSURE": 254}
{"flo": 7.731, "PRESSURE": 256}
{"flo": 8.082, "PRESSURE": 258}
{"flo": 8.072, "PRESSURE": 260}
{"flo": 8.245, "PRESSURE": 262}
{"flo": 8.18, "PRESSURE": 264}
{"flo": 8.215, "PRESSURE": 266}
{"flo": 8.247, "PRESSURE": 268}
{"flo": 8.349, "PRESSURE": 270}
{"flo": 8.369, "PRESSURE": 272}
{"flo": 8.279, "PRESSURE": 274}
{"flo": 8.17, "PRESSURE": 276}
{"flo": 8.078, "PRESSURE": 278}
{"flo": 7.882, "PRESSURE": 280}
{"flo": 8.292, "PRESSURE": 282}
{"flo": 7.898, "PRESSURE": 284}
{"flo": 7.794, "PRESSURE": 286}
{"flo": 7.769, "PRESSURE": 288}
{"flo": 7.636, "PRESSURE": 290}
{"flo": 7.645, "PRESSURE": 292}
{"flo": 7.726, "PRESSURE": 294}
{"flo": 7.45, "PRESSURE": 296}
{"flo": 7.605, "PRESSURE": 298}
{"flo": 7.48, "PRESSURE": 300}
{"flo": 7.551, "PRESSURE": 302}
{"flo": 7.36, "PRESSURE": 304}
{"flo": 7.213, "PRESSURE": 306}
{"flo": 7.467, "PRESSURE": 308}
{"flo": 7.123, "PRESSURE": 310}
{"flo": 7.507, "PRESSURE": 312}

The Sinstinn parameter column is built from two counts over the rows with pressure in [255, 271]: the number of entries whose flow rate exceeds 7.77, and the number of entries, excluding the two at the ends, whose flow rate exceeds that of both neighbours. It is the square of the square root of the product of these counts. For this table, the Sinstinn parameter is 14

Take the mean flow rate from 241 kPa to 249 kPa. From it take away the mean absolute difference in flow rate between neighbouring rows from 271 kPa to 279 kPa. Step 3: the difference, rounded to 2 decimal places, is 7.29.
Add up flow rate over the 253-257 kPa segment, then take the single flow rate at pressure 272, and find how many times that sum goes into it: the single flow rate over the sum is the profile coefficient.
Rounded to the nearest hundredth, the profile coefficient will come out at 0.54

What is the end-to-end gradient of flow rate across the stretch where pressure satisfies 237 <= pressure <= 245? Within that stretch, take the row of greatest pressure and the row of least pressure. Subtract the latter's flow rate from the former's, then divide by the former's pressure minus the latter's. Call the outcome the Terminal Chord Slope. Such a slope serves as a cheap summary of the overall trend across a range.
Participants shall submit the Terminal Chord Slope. -0.048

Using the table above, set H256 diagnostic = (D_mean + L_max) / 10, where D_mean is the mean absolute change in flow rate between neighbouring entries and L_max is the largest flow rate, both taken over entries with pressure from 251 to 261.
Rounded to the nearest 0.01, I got 0.83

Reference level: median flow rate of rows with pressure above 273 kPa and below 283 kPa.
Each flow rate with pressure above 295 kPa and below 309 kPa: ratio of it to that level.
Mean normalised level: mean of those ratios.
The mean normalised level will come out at 0.91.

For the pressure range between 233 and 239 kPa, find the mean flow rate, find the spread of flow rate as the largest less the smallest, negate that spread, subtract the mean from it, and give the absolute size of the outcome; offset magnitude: 7.84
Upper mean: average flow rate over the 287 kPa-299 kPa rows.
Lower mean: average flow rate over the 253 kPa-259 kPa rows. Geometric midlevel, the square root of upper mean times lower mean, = 7.75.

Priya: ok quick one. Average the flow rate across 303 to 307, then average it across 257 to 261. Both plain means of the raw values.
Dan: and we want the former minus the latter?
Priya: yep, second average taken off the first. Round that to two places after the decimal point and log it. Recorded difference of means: -0.79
